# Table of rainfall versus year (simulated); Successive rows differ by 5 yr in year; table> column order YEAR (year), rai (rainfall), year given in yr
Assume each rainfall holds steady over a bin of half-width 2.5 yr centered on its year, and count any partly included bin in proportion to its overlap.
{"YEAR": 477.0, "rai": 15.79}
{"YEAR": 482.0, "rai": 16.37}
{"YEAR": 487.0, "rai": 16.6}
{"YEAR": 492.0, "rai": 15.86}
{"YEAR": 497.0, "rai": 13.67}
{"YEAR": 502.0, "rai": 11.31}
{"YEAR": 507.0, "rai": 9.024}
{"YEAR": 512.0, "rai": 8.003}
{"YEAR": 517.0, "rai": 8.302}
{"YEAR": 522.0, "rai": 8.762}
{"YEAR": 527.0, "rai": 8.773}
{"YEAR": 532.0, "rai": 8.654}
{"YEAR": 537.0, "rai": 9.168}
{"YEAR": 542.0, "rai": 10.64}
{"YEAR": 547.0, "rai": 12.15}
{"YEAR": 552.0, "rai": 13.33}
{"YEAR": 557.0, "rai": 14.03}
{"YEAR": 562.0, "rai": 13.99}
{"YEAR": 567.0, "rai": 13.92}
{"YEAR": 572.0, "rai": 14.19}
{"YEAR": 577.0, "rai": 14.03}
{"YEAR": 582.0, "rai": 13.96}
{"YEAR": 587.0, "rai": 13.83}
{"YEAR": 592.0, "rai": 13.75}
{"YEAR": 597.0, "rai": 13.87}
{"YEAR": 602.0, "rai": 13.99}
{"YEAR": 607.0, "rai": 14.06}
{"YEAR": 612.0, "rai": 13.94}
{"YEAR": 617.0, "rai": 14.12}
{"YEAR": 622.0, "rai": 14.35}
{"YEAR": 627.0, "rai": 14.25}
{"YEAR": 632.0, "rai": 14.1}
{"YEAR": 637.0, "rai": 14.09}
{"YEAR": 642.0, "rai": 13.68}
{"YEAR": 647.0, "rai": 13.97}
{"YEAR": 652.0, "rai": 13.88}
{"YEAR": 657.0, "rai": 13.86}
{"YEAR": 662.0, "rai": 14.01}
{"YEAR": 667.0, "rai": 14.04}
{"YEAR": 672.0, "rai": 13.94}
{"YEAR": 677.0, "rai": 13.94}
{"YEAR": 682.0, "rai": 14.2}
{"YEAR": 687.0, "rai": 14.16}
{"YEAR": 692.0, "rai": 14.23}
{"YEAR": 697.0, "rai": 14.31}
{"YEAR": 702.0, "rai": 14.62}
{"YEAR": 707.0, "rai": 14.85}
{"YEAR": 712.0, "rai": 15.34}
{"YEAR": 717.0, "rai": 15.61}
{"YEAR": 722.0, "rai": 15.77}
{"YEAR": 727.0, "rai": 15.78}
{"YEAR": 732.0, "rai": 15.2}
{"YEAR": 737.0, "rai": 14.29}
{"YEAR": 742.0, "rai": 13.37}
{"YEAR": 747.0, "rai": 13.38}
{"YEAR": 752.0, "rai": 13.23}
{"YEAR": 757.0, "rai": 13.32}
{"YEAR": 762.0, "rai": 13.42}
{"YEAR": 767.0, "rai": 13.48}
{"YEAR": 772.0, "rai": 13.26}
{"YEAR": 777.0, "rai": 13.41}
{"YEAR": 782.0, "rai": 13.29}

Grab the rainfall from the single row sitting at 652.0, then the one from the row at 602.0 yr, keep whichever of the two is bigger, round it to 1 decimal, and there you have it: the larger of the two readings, 14.0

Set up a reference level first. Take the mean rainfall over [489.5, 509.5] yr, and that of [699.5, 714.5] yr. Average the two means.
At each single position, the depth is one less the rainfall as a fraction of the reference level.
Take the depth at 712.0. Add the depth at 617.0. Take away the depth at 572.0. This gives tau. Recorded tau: -0.11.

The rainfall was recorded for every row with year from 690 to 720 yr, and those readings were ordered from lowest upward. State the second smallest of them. 14.31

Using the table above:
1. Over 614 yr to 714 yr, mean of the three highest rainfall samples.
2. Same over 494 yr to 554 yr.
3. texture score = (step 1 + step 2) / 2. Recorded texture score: 14.0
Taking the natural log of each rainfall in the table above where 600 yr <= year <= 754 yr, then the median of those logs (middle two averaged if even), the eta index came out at 2.65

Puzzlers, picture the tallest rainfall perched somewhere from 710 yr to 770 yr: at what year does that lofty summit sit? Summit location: 727.0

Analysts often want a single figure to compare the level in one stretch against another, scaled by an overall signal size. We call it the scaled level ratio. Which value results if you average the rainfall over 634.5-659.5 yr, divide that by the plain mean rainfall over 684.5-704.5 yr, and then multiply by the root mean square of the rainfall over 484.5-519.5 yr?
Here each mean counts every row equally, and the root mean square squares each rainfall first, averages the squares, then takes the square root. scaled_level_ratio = 11.9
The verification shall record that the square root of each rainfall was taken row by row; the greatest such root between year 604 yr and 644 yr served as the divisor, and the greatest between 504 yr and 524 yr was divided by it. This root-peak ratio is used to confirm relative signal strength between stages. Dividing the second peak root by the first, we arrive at 0.79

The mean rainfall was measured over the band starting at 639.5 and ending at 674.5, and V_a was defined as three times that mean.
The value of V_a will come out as 41.7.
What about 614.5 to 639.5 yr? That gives 42.5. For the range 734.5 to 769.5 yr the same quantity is 40.5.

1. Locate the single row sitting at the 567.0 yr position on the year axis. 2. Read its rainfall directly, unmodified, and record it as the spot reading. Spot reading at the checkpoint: 13.92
